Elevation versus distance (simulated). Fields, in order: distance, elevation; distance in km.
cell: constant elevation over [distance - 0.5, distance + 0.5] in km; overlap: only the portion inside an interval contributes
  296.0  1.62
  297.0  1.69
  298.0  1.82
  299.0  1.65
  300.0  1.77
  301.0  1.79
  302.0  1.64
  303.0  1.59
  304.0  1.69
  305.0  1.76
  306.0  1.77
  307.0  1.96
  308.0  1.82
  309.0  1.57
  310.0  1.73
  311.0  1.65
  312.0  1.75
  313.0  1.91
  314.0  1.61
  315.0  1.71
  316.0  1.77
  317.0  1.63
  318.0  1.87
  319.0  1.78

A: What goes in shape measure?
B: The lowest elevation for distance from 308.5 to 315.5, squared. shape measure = 2.46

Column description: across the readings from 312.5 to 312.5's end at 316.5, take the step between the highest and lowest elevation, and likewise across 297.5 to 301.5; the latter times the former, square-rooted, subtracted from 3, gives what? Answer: 2.77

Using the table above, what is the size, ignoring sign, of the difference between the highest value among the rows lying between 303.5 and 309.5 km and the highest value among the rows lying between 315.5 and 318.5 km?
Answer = 0.090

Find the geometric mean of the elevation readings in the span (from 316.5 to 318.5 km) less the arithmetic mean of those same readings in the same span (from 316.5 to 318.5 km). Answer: -0.0041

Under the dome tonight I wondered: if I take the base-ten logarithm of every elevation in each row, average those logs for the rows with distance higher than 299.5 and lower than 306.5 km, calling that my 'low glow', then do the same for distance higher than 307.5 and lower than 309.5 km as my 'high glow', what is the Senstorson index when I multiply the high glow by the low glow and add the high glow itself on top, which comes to 0.281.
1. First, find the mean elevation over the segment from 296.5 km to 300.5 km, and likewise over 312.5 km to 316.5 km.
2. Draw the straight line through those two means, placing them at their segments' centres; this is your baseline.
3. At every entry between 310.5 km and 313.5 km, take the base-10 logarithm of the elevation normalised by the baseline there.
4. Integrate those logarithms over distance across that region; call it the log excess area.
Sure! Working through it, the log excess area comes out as 0.01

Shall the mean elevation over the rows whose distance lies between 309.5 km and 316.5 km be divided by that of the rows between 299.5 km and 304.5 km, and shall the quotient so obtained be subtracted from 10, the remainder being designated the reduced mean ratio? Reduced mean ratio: 8.98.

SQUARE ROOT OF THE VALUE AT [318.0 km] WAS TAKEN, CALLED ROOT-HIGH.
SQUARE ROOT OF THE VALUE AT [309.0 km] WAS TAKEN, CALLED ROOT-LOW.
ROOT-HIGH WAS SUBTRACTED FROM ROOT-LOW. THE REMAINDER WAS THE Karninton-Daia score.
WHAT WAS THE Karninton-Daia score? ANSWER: -0.11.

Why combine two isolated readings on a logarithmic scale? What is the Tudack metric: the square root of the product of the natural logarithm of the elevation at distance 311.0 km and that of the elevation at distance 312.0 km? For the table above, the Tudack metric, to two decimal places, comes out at 0.53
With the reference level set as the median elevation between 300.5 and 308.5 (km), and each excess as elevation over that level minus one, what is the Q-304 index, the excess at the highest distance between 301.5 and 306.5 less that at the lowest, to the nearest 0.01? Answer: 0.07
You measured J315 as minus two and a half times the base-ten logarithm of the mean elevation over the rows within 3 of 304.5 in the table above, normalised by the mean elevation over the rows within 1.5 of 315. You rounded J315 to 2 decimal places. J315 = -0.02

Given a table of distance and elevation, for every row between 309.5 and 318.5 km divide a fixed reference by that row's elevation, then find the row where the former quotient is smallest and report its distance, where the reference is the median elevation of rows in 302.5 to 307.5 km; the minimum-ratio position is 313.0 km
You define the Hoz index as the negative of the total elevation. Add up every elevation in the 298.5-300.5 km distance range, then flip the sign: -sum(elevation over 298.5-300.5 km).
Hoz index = -3.4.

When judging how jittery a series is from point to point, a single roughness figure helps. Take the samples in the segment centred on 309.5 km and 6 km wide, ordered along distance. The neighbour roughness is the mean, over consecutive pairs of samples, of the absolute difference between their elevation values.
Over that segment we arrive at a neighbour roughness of 0.15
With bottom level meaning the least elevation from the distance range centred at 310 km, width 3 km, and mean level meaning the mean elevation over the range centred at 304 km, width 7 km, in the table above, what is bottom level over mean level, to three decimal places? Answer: 0.901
